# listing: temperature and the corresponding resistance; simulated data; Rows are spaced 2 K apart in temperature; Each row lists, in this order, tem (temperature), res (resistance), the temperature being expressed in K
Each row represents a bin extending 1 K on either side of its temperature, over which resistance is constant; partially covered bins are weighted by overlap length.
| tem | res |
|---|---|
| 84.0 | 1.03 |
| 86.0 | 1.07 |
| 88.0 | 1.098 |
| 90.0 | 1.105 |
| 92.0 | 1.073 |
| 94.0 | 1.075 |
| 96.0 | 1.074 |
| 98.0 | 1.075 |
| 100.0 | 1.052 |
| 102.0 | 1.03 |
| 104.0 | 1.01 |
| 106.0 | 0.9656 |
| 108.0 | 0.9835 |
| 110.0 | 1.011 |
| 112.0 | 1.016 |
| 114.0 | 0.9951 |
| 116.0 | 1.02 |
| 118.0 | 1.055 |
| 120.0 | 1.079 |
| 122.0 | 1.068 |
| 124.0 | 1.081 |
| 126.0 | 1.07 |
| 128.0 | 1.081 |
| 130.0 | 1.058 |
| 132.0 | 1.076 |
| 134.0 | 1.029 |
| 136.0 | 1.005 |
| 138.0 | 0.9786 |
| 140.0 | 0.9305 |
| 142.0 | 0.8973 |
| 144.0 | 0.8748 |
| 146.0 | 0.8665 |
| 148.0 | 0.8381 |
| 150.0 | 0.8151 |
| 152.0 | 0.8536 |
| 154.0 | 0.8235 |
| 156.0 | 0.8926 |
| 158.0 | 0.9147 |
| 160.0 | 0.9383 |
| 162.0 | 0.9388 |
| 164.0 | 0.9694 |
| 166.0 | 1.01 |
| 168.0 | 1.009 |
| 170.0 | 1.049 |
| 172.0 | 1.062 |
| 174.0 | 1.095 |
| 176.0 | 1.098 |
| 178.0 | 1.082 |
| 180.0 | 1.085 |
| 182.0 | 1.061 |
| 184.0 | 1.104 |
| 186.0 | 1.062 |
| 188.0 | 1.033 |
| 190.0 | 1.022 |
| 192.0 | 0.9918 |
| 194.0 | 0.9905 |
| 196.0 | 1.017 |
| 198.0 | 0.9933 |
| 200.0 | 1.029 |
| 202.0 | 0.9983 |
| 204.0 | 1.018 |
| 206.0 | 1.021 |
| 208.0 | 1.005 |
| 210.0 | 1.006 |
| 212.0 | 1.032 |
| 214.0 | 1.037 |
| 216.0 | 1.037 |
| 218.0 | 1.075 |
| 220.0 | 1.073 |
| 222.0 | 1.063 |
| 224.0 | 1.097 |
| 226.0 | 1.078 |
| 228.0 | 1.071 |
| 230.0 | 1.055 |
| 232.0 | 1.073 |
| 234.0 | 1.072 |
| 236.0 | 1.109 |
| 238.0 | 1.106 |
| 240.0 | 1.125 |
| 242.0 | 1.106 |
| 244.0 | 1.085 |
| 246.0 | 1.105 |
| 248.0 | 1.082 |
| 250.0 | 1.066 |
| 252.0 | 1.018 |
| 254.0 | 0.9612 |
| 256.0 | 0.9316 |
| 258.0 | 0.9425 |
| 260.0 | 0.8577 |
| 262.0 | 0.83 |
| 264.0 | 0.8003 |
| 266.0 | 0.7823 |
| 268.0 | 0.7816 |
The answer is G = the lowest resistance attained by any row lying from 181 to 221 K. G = 0.9905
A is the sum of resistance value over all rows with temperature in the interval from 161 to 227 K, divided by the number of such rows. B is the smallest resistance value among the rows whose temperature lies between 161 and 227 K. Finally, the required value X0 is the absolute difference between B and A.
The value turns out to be 0.10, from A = 1.04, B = 0.9388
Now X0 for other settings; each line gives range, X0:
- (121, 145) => 0.14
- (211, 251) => 0.05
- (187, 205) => 0.02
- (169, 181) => 0.03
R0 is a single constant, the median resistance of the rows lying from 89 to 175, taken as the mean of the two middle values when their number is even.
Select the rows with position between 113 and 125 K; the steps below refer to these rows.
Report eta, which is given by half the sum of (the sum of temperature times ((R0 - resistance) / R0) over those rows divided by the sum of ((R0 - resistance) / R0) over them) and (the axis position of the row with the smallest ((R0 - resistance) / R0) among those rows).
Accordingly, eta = 122.8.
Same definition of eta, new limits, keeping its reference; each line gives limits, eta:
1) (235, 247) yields 240.4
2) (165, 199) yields 180.8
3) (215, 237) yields 231.4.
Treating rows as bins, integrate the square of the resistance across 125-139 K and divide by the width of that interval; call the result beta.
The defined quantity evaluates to 1.09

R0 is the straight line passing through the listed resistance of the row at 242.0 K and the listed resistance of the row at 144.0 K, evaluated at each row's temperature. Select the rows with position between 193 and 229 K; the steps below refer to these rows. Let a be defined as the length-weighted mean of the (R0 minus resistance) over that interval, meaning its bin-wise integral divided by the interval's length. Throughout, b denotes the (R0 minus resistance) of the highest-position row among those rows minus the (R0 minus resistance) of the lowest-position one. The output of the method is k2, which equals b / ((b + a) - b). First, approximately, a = 0.00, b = 0.00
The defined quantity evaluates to 0.1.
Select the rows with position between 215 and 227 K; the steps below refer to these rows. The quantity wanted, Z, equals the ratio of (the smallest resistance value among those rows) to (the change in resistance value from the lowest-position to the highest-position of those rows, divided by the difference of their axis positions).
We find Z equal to 253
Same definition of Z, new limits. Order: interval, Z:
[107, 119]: 138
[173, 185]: 1179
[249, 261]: -41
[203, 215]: 529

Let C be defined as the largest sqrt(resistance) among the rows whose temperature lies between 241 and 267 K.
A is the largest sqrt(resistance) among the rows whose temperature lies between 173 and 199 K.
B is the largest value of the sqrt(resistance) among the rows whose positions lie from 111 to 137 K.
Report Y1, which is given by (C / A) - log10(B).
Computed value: 0.98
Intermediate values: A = 1.05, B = 1.04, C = 1.05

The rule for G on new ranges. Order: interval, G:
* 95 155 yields 0.8151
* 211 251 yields 1.032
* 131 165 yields 0.8151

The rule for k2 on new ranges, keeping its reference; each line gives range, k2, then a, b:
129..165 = -3.7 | -0.05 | 0.17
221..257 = 6.6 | 0.03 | 0.21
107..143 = -0.9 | -0.19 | 0.17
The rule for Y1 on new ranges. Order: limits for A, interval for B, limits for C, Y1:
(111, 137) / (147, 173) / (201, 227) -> 0.99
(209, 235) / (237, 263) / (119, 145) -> 0.97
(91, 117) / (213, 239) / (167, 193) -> 0.99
